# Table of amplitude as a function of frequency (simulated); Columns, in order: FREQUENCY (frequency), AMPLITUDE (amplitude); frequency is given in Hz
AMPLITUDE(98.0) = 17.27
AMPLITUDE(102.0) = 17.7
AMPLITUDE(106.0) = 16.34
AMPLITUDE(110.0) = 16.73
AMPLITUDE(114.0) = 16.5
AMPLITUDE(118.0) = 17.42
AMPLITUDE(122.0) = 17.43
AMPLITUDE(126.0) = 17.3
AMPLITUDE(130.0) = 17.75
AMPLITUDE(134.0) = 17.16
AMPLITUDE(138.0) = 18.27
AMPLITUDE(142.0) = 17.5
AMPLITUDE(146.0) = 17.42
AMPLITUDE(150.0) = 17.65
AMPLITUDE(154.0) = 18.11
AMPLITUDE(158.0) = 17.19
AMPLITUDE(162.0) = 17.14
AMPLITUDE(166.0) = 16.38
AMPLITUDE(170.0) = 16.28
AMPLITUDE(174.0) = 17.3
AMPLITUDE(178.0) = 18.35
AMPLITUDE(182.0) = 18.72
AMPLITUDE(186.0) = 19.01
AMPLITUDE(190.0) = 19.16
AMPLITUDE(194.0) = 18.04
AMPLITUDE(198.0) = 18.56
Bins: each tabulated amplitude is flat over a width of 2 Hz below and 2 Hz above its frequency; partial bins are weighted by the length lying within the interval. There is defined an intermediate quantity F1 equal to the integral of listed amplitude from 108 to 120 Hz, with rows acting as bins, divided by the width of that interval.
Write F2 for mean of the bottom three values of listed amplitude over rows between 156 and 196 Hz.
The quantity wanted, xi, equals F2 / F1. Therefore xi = 0.98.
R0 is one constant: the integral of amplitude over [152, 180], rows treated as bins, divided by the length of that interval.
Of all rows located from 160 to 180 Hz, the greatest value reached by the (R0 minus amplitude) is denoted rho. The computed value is 1.0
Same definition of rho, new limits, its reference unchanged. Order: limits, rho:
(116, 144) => 0.1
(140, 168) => 0.9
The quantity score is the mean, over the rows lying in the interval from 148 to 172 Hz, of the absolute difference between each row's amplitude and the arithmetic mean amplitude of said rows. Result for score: 0.53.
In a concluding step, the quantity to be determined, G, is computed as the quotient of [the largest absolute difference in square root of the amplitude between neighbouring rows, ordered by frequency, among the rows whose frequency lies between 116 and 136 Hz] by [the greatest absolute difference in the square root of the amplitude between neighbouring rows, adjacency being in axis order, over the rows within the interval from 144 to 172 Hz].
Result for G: 0.64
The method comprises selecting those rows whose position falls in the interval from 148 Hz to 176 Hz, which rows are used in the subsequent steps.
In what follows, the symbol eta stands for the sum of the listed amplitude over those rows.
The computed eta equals 120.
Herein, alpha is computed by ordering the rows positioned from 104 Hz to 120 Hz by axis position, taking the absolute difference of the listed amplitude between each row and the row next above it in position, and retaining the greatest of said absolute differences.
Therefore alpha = 0.92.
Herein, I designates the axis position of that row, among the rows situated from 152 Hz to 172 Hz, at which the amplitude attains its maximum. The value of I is 154.0 Hz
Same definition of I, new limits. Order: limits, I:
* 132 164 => 138.0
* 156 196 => 190.0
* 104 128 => 122.0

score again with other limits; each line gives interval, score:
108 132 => 0.38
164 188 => 1.02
